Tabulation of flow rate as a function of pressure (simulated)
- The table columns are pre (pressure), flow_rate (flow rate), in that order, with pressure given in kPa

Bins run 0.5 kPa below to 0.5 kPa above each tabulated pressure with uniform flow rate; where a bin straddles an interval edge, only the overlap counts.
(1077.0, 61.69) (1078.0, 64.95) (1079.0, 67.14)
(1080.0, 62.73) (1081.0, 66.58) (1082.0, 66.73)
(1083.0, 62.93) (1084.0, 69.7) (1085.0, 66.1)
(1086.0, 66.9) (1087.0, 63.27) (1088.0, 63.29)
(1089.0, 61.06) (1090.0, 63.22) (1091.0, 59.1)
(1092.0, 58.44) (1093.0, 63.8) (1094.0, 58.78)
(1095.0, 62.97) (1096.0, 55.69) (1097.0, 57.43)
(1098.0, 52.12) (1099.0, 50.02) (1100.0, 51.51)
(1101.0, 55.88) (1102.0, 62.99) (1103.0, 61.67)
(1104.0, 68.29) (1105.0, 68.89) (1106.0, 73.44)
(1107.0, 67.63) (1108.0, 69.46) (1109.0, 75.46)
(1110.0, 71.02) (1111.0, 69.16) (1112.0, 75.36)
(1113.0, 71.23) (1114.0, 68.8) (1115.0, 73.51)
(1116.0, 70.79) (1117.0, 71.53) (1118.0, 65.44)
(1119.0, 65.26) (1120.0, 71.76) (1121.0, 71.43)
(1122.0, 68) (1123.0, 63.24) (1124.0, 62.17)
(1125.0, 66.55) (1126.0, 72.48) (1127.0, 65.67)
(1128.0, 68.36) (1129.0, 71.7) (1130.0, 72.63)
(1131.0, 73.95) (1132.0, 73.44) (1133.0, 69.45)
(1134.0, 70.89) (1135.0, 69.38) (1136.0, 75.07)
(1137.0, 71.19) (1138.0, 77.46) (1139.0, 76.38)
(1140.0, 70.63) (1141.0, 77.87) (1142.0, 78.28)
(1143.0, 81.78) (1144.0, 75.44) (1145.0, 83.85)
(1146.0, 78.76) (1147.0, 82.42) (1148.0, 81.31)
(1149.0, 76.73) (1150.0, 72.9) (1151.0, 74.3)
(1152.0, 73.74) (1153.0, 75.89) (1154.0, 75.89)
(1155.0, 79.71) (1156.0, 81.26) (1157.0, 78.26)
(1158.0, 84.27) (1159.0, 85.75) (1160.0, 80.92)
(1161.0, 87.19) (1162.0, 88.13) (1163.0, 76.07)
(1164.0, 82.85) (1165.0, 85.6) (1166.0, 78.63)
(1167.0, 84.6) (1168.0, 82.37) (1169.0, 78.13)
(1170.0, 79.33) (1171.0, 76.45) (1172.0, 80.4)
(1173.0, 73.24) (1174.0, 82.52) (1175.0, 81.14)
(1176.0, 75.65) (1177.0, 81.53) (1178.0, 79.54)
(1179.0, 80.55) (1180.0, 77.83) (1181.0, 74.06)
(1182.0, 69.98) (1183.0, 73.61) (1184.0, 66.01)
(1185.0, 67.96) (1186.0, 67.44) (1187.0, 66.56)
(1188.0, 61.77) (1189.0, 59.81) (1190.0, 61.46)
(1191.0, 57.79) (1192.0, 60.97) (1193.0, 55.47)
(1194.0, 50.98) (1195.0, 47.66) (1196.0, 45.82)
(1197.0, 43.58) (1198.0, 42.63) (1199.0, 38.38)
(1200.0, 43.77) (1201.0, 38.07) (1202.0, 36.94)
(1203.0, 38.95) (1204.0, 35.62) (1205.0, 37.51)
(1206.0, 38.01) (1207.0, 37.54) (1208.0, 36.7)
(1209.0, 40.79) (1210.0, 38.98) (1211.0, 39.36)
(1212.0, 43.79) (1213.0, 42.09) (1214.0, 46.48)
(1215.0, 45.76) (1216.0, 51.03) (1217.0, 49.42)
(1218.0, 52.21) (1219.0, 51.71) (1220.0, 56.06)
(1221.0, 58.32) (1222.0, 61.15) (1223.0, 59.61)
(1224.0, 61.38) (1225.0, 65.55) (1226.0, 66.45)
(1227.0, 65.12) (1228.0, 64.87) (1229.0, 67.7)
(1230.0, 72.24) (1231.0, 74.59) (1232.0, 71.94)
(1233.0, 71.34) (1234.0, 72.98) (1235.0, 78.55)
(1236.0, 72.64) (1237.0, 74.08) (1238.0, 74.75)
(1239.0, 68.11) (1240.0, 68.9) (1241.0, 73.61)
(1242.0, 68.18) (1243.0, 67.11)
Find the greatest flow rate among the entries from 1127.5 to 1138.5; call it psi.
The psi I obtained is 77.46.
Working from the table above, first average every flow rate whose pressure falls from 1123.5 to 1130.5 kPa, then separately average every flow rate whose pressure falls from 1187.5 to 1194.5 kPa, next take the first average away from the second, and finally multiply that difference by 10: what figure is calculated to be -102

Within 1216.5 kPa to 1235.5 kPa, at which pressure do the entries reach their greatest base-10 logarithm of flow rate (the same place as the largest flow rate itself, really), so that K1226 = 1235.0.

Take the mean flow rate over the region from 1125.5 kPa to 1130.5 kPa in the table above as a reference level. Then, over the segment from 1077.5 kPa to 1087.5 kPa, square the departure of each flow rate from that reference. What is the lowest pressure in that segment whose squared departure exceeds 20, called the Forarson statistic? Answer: 1078.0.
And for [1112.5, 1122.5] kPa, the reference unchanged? 1118.0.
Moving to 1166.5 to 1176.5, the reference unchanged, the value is 1167.0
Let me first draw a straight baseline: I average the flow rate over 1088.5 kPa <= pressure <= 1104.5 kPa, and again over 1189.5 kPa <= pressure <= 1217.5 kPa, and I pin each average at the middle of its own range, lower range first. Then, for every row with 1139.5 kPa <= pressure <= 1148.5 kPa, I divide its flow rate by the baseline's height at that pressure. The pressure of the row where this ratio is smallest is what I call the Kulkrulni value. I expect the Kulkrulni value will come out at 1140.0 kPa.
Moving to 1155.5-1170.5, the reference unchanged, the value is 1163.0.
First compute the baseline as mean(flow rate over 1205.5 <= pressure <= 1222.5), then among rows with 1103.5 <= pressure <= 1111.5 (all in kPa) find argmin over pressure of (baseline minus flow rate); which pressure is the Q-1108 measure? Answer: 1109.0 kPa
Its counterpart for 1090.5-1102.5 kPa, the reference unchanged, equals 1093.0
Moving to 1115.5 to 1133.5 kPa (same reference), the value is 1131.0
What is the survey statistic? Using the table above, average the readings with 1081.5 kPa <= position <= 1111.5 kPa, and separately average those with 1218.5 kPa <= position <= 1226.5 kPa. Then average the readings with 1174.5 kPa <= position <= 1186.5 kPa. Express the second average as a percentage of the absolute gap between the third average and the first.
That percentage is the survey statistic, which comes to 528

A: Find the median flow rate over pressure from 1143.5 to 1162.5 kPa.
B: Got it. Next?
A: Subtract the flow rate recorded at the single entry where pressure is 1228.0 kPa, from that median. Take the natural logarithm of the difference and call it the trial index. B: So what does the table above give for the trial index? 2.7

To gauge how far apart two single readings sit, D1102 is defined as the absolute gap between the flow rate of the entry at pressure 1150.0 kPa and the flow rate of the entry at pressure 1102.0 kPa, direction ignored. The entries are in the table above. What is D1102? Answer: 10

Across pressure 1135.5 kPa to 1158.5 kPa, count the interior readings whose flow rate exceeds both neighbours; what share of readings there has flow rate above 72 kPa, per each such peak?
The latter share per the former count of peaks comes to 0.15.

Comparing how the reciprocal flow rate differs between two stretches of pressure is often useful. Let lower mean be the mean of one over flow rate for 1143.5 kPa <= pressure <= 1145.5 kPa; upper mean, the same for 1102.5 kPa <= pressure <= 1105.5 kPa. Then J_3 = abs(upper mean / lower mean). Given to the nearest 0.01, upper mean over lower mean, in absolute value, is 1.20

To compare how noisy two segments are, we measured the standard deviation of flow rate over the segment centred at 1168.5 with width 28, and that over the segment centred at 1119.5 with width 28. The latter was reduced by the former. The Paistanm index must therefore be -1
